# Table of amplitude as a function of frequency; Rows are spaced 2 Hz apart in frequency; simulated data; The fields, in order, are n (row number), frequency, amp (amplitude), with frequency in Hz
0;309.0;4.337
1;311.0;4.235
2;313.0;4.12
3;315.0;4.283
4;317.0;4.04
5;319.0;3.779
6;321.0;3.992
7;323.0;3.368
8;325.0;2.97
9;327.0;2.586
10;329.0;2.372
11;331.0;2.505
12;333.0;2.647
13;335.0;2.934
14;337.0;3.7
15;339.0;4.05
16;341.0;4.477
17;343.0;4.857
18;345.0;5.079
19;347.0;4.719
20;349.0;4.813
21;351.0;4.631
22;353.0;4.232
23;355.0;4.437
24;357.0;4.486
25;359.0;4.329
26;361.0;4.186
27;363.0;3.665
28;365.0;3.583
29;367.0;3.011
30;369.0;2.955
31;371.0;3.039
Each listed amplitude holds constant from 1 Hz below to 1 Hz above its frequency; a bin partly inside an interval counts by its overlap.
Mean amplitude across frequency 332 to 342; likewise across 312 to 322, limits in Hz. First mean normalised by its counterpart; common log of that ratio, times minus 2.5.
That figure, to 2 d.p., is 0.14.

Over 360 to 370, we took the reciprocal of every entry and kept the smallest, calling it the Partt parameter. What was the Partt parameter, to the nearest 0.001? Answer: 0.239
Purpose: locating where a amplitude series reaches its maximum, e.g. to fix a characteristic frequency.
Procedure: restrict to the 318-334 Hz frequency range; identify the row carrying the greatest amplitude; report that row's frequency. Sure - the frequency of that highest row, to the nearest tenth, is 321.0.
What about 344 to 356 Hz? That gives 345.0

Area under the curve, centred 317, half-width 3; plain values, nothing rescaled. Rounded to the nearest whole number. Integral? 24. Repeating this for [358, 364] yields 24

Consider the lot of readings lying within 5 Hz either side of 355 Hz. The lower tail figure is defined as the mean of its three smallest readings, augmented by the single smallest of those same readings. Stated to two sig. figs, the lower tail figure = 8.6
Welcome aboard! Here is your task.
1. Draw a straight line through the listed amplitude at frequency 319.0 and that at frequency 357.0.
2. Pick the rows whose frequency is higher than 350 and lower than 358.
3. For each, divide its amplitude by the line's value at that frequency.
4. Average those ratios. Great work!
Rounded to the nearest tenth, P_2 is 1.0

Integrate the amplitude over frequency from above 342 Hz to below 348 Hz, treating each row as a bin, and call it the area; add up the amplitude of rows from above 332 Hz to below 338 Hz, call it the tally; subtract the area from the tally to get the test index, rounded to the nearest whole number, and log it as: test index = -20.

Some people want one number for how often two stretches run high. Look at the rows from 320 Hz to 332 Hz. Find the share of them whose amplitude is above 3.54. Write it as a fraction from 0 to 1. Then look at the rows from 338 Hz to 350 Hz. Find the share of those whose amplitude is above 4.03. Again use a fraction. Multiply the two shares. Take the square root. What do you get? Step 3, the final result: 0.4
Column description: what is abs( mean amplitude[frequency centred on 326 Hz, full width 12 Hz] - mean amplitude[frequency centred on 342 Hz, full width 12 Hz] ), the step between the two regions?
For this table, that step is 1.5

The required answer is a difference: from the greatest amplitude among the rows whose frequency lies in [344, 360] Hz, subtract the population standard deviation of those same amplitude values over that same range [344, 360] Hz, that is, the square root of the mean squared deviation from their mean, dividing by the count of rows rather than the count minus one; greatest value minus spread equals 4.82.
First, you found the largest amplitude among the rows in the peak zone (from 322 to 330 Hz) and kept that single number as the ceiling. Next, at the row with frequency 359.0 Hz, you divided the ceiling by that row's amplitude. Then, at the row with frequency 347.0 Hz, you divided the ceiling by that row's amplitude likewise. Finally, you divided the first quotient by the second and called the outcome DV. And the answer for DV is 1.09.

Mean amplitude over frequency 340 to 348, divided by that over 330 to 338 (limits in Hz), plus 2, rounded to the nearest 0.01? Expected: 3.62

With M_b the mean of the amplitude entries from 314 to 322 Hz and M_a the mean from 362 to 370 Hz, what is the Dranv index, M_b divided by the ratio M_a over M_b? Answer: 4.9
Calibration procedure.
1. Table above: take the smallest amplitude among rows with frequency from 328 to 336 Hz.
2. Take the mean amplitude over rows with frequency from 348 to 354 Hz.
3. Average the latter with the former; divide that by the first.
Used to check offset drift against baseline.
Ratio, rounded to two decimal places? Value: 1.46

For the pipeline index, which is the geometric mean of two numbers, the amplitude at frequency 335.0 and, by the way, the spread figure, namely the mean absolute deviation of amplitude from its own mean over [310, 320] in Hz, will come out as 0.65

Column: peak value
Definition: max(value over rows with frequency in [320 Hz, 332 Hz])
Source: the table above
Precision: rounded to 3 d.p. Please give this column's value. 3.992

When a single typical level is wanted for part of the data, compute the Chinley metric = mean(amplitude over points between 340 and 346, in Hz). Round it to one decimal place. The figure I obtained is 4.8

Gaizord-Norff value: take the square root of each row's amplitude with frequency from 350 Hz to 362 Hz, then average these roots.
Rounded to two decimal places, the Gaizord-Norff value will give 2.09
